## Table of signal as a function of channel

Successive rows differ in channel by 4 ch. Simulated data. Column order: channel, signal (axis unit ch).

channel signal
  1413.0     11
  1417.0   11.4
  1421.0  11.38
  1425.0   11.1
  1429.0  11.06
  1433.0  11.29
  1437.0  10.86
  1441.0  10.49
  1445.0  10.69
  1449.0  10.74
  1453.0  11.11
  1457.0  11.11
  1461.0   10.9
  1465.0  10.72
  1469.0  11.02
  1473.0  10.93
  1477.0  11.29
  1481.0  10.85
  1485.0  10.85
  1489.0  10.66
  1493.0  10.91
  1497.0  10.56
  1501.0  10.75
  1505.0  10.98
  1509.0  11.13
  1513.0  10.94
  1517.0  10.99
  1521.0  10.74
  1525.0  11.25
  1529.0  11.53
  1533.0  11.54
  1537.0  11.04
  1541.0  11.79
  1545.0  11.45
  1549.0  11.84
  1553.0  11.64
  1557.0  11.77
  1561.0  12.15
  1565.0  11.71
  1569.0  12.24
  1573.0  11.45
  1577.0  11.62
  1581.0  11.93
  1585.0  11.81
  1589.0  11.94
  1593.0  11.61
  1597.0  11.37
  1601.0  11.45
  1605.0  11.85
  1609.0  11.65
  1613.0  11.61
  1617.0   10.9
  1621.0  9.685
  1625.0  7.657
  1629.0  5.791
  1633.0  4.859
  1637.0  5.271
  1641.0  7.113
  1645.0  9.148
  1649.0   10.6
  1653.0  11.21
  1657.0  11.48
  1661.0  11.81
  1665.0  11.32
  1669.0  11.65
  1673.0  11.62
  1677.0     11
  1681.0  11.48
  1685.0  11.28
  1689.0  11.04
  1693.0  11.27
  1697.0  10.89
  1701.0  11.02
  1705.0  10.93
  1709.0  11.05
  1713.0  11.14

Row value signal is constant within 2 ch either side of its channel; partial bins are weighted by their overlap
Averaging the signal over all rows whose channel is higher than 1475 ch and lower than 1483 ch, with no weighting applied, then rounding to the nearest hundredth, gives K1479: 11.07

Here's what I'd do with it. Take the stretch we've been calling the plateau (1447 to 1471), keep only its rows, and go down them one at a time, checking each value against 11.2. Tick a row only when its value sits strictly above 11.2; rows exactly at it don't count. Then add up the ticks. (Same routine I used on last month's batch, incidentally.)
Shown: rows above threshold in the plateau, 0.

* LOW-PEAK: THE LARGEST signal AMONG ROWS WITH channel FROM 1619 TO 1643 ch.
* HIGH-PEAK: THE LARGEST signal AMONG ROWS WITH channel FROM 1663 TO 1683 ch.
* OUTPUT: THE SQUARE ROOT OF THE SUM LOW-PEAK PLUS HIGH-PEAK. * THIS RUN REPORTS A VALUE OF 4.62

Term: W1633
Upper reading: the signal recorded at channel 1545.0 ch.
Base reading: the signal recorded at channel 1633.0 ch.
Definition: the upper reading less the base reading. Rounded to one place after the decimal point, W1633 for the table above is 6.6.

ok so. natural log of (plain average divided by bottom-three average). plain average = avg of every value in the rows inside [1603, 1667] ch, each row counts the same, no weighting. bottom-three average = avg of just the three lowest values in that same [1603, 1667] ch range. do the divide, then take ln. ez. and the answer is 0.58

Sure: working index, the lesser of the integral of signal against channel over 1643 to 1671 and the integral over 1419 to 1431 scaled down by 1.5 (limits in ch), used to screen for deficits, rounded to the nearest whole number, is 89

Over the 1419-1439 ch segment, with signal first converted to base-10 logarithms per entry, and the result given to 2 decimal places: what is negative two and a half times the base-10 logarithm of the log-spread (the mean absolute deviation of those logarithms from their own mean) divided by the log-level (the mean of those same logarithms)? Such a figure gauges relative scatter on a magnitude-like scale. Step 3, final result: 5.58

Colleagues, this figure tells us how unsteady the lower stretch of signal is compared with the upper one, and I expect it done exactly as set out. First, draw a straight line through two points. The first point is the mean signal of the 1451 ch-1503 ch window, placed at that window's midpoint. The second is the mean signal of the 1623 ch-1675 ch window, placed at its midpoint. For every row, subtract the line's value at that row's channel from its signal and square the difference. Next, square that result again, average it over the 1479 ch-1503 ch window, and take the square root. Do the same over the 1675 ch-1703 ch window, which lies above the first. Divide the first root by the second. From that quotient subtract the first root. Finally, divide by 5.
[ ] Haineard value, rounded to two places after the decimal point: 0.00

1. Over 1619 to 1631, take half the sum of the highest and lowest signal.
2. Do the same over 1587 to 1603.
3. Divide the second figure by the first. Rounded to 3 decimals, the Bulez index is 1.506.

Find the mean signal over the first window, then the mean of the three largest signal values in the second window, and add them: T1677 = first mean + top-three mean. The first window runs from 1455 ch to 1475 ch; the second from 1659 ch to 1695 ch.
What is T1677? 22.6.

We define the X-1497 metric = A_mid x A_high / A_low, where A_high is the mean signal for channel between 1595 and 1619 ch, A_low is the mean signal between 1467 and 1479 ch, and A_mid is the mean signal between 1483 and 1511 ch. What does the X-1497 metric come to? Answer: 11.2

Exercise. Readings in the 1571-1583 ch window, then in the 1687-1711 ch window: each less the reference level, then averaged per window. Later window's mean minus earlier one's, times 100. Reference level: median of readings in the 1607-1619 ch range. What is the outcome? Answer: -63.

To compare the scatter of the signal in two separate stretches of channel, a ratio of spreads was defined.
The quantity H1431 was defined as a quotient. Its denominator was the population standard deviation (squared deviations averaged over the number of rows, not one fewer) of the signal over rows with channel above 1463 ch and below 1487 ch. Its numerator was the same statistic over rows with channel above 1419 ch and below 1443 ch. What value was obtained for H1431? 1.6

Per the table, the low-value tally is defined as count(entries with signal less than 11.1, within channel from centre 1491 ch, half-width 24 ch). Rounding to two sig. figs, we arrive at 10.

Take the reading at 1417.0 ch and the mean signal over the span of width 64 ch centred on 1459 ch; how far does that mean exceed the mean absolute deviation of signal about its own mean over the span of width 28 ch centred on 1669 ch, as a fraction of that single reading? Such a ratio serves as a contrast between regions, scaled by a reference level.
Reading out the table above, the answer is 0.94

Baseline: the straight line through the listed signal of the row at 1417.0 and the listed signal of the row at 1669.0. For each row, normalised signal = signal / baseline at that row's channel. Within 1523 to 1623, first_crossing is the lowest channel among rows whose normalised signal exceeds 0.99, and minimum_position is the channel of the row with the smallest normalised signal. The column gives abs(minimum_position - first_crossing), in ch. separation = 92 ch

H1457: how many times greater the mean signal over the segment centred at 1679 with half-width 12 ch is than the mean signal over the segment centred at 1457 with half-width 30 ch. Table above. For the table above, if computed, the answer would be 1.04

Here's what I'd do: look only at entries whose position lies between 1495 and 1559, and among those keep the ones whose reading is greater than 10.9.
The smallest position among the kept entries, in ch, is 1505.0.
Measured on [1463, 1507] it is 1469.0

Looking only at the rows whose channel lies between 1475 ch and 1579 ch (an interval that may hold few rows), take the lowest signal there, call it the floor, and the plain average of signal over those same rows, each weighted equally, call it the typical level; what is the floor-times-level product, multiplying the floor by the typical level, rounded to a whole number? 119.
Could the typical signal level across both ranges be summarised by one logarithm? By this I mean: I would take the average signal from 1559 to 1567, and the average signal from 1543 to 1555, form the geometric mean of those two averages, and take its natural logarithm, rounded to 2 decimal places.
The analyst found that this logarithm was 2.47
